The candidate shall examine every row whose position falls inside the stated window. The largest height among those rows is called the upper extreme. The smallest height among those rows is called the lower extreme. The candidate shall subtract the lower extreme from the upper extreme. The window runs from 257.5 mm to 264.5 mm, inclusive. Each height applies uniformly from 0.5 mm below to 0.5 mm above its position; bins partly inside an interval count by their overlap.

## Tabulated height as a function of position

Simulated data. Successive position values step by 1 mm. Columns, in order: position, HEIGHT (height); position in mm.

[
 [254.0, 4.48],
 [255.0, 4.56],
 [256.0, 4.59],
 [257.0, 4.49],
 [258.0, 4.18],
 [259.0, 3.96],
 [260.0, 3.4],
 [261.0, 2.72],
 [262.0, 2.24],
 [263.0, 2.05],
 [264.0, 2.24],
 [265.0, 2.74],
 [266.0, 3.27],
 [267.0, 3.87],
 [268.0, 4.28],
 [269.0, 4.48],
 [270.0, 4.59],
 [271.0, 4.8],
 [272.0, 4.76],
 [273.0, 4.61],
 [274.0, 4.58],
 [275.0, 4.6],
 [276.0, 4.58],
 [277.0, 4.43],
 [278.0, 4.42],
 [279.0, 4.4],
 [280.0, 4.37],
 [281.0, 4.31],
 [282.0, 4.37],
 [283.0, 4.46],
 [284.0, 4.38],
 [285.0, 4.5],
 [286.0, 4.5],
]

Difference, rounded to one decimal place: 2.1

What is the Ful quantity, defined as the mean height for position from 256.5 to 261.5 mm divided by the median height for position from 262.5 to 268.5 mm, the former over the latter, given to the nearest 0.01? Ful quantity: 1.25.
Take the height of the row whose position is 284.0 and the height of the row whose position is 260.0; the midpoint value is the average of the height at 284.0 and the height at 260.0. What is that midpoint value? 3.9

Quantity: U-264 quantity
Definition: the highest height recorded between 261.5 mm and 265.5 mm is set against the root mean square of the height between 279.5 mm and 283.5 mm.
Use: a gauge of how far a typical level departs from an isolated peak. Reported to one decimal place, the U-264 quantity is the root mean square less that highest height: 1.6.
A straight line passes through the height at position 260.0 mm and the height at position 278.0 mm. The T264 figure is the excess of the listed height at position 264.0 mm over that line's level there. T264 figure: -1.4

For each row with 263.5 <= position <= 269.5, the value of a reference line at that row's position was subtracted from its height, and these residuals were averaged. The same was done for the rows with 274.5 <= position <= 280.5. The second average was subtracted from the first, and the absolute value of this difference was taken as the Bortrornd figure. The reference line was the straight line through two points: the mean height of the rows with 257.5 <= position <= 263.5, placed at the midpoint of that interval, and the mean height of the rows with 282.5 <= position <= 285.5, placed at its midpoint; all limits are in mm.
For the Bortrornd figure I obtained 0.4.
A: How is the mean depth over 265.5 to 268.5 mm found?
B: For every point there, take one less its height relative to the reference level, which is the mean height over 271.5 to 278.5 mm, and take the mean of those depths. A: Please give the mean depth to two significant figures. 0.17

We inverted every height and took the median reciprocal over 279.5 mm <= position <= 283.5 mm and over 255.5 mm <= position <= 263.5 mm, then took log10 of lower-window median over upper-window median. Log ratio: 0.1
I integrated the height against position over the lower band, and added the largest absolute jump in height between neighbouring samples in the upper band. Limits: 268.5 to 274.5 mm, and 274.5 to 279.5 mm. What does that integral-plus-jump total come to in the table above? 28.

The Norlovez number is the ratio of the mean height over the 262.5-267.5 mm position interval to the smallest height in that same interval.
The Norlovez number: 1.38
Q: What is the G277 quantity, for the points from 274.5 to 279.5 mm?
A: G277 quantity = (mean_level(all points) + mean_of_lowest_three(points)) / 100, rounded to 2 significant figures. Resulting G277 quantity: 0.089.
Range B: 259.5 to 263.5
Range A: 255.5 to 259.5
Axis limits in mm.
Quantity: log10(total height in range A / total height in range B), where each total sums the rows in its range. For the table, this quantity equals 0.22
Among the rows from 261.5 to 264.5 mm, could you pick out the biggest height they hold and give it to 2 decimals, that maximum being 2.24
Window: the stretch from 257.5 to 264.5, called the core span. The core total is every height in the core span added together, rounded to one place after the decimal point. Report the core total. 20.8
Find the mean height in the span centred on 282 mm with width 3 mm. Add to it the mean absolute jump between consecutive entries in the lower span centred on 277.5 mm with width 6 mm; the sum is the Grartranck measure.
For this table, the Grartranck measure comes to 4.4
